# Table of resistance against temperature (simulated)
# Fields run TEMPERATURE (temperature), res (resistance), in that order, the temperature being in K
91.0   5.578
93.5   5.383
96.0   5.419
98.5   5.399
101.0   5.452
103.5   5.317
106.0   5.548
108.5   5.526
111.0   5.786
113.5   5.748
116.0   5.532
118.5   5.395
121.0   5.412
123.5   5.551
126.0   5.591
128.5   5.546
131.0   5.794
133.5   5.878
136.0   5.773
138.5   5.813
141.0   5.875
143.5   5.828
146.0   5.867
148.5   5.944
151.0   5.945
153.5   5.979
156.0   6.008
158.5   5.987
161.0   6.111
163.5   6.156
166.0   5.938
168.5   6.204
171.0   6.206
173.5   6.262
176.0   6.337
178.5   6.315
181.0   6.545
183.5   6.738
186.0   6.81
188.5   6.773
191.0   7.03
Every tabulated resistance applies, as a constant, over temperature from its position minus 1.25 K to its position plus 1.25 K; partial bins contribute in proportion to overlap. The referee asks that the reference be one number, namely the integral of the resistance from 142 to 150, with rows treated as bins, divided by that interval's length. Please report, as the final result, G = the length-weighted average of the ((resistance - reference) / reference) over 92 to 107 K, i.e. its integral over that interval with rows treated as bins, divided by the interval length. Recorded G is -0.08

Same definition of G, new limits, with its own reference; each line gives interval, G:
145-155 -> 0.01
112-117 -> -0.04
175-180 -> 0.08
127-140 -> -0.02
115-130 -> -0.06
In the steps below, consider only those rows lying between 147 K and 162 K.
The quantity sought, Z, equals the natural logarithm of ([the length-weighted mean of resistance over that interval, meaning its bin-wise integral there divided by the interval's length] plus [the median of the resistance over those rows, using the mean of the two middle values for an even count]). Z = 2.48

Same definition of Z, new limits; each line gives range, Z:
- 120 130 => 2.41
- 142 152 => 2.47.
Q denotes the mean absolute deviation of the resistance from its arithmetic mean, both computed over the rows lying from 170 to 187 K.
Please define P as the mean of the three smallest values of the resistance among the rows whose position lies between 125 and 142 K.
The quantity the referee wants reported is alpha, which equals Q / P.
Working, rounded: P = 5.64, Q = 0.20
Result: 0.036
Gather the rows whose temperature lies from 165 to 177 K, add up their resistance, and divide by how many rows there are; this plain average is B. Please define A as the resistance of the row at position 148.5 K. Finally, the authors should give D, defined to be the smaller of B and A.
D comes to 5.94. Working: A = 5.944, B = 6.19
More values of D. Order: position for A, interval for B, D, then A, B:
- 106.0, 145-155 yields 5.55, 5.548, 5.93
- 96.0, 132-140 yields 5.42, 5.419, 5.82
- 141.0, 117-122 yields 5.40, 5.875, 5.40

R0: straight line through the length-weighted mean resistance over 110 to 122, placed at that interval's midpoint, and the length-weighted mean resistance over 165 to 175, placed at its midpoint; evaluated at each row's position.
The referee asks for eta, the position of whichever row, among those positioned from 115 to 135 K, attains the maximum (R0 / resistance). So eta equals 121.0 K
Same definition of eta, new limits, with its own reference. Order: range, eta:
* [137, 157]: 143.5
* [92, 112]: 103.5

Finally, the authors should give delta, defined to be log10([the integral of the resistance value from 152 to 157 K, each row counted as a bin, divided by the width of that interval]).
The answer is 0.777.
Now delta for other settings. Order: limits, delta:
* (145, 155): 0.774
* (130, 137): 0.765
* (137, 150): 0.768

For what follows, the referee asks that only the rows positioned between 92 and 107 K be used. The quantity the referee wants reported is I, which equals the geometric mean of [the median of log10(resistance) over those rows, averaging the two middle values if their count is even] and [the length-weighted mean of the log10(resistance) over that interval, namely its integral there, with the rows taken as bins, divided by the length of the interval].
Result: 0.73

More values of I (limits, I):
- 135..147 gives 0.77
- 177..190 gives 0.83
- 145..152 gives 0.77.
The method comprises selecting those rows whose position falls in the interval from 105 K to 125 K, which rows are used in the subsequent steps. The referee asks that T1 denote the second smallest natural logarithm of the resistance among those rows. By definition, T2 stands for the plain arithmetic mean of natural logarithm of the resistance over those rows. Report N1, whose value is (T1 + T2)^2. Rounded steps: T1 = 1.69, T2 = 1.72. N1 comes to 11.6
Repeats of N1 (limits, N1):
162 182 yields 13.3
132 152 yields 12.5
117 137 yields 11.7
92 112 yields 11.5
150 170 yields 12.8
